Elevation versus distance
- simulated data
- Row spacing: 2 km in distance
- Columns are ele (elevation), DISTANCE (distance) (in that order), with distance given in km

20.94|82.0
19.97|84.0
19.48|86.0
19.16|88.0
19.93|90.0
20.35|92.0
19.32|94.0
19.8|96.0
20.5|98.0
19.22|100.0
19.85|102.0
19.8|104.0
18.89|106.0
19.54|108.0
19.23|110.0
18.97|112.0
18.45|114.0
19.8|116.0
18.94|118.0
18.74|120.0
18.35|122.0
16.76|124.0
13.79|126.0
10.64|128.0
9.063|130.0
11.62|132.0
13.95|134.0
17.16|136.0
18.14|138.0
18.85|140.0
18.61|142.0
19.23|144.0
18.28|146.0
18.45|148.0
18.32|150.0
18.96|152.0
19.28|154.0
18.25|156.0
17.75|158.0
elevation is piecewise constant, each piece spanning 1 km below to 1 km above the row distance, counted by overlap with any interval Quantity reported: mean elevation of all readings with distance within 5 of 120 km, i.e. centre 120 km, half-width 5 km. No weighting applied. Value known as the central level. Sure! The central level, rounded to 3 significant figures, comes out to 18.5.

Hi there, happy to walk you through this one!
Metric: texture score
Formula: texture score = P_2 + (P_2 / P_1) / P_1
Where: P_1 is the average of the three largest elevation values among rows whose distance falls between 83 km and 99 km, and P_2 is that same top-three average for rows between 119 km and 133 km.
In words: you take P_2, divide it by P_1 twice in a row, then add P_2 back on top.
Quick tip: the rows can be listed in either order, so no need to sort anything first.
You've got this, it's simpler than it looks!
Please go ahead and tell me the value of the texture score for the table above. 18.0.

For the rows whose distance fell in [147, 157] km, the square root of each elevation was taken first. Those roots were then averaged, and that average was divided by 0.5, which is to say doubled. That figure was 8.64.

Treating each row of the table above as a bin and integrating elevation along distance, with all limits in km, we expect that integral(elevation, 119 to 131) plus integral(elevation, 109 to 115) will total 288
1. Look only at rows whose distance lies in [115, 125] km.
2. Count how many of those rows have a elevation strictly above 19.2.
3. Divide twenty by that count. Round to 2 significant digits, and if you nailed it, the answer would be 20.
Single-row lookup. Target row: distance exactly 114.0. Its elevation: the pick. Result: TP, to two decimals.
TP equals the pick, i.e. 18.45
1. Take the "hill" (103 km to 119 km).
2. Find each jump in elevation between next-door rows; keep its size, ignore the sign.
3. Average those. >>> 0.69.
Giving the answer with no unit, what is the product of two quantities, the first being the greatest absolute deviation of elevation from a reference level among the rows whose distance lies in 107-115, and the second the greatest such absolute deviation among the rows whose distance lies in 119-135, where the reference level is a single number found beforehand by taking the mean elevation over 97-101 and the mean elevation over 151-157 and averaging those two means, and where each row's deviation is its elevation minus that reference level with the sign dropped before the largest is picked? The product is 9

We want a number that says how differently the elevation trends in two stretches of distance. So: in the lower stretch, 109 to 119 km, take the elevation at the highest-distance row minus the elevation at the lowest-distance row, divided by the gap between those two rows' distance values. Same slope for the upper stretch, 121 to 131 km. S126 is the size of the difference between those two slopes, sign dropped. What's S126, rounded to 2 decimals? 1.12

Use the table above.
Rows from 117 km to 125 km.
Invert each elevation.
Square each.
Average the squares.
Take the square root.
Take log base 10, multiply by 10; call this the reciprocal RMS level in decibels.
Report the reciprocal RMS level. -12.6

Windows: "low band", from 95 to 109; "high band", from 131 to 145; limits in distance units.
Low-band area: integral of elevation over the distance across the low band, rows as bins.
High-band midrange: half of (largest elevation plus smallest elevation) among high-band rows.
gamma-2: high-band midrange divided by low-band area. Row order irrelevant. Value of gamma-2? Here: 0.056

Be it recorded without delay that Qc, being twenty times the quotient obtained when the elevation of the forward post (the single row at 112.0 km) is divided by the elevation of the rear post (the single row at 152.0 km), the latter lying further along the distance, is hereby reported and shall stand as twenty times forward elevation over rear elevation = 20.0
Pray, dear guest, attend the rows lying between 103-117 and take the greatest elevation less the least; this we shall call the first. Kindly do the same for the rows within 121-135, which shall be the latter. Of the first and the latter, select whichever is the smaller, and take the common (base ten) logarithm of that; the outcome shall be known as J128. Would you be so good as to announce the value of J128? 0.13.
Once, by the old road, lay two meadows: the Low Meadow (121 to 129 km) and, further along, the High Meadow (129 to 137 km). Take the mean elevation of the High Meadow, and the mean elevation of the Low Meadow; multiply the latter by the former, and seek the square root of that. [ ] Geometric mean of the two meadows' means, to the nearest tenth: 13.9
